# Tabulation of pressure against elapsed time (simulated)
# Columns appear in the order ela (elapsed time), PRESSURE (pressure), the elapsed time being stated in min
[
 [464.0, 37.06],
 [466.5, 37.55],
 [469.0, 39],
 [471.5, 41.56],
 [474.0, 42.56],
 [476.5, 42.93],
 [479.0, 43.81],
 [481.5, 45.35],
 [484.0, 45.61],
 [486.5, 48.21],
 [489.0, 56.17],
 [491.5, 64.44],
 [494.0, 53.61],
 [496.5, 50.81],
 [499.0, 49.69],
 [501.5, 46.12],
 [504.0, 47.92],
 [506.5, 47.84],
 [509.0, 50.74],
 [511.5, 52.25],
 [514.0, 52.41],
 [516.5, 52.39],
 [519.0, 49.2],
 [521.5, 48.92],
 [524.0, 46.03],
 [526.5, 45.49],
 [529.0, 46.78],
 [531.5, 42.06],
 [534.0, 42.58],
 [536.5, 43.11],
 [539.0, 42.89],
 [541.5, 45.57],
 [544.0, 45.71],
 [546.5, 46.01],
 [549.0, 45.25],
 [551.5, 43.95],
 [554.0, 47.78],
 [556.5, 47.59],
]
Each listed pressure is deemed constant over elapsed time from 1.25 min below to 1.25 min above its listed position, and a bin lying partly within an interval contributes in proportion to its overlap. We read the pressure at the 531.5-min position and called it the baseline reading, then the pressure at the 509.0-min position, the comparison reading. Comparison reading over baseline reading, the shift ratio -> 1.21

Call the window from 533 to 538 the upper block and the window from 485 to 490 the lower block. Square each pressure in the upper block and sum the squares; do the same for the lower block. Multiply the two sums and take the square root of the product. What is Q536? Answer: 4485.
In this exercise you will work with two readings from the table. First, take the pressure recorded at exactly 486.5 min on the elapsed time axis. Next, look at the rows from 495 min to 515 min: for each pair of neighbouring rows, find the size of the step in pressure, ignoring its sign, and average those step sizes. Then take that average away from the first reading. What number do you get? 47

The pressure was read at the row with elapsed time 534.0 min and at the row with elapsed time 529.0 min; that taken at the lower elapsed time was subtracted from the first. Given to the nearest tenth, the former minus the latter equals -4.2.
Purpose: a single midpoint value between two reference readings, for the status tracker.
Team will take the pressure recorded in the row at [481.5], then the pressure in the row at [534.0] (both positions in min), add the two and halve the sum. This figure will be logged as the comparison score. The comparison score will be 44.0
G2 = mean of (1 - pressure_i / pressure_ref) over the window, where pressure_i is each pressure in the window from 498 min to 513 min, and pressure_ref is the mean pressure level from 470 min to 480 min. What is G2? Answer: -0.15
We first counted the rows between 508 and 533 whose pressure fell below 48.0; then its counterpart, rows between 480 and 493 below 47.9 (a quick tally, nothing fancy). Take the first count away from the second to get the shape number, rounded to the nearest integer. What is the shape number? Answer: -2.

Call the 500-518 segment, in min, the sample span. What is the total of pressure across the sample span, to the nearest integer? 350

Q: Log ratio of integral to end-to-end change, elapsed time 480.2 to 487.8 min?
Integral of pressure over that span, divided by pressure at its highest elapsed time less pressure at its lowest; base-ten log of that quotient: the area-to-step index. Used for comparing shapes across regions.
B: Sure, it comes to 2.09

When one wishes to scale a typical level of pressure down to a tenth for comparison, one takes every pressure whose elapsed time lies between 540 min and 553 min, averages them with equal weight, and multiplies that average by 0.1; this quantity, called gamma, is 4.53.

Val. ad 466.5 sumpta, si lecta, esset 37.55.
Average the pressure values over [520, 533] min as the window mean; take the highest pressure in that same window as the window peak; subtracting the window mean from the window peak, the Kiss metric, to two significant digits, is 3.1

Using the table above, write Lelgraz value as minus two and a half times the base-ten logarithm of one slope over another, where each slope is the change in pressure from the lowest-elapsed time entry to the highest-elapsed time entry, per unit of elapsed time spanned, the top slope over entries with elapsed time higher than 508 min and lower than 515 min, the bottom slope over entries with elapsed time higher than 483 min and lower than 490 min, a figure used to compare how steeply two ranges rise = 2.0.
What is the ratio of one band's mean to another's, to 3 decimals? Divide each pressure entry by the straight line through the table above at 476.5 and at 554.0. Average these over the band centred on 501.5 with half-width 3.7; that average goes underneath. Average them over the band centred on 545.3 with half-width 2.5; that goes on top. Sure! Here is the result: 0.902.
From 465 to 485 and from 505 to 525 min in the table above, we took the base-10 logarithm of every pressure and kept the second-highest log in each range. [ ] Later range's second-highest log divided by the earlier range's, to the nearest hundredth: 1.04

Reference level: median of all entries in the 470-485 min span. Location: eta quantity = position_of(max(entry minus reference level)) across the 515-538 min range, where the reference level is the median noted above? 516.5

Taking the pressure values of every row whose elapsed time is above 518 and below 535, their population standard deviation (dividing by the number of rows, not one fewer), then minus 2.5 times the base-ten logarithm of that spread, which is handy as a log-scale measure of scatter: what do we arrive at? -1.0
